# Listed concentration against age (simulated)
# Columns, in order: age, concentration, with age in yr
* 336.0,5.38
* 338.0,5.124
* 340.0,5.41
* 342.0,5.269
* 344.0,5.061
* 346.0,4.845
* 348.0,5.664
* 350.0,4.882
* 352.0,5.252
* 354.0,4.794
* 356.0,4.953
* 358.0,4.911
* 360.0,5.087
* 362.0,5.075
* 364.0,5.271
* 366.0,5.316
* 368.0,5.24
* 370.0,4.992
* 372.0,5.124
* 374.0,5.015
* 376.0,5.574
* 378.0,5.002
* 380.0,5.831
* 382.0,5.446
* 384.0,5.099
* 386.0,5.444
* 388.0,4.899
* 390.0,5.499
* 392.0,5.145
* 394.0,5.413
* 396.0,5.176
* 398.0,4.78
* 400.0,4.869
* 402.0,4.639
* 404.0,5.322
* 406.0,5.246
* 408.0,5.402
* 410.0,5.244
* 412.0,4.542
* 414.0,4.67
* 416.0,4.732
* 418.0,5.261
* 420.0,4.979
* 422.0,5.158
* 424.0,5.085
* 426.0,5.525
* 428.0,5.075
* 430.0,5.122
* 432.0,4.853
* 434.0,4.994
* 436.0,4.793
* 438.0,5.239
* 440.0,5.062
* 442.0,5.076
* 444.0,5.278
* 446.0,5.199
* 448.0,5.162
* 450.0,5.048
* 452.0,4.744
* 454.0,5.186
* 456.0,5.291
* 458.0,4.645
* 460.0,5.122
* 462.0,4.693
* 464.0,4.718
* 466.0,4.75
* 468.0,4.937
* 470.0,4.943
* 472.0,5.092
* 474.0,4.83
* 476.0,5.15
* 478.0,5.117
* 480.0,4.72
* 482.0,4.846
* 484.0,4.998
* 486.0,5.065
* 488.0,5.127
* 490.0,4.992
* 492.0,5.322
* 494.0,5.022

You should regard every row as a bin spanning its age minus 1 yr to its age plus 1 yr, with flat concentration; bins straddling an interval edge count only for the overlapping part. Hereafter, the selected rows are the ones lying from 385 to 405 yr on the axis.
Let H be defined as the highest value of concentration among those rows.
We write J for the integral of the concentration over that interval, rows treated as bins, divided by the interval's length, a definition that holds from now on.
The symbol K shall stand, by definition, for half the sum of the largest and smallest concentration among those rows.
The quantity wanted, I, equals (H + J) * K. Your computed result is 54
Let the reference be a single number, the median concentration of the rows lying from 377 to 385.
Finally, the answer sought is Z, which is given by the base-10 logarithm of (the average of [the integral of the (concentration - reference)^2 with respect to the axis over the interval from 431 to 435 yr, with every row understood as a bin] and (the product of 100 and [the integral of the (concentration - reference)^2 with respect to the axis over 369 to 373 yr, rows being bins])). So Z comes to 1.0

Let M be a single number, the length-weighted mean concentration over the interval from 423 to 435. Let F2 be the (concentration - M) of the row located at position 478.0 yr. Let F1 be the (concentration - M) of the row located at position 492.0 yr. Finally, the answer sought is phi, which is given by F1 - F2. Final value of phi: 0.2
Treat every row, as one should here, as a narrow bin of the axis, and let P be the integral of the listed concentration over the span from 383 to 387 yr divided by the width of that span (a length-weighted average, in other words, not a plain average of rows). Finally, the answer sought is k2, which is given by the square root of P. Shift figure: 2.30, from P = 5.27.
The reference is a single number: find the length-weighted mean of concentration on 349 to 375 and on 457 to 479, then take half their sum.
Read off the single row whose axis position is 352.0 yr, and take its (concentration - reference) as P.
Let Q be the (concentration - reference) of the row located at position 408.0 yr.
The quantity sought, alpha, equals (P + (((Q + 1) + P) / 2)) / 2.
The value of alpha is 0.6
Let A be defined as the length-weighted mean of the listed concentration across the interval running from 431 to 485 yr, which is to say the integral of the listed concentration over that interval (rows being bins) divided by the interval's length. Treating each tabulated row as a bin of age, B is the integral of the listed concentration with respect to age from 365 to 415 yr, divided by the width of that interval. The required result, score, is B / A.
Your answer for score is 1.04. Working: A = 4.98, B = 5.16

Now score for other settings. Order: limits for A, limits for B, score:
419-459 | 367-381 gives 1.04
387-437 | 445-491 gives 0.98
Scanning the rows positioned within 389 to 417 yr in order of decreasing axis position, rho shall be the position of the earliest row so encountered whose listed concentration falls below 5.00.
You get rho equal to 416.0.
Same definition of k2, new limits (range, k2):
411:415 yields 2.15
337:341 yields 2.29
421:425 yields 2.26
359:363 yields 2.25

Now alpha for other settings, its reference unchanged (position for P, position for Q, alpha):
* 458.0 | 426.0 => 0.1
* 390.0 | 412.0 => 0.5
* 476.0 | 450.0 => 0.4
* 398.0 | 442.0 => 0.1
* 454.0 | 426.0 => 0.5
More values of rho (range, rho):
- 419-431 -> 420.0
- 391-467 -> 466.0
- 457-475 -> 474.0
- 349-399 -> 398.0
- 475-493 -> 490.0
